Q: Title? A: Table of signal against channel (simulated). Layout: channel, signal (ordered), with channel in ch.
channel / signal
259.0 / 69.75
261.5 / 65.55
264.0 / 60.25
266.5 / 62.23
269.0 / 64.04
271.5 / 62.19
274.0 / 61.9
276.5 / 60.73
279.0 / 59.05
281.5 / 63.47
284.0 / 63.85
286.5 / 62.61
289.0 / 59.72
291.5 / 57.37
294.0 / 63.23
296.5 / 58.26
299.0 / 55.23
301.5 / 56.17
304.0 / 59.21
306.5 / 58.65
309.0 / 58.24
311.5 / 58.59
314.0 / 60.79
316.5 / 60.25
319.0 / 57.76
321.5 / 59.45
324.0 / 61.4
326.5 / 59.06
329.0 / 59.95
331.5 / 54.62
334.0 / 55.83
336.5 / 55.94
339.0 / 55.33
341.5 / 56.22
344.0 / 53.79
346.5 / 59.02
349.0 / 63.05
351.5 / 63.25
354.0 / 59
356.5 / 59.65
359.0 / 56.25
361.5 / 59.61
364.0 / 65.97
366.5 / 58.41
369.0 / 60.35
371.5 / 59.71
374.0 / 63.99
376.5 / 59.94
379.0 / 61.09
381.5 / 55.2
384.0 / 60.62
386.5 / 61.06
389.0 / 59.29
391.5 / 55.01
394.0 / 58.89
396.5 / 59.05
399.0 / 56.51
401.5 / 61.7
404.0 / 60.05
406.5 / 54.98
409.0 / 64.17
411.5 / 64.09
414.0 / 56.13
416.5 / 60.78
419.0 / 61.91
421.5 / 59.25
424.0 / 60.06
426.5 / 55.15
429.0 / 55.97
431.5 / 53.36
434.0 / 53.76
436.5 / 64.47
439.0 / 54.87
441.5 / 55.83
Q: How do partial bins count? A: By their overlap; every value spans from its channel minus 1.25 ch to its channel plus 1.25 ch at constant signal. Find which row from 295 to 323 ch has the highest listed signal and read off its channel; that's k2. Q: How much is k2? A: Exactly 314.0 ch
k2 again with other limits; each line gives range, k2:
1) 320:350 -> 349.0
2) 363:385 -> 364.0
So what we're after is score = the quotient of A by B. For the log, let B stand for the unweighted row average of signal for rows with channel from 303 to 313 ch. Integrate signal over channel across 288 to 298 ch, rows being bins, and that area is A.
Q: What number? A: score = 10.15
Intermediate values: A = 595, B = 58.7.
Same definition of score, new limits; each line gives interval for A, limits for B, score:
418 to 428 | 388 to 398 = 10.15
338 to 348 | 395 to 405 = 9.49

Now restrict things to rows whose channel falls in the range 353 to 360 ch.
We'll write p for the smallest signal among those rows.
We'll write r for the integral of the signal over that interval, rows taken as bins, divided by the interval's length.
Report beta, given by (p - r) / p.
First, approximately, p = 56.25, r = 58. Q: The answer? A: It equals -0.037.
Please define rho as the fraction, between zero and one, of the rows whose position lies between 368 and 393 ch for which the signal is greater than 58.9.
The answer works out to 0.80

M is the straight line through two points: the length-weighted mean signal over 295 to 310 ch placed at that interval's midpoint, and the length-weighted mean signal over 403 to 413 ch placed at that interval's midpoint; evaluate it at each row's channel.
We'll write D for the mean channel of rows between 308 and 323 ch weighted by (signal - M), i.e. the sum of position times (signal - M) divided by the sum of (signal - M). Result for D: 315.3 ch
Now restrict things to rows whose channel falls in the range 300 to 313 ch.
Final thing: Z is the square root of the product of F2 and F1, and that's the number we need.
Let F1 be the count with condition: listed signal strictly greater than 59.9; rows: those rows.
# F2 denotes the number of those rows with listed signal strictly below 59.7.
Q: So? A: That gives 0.0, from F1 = 0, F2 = 5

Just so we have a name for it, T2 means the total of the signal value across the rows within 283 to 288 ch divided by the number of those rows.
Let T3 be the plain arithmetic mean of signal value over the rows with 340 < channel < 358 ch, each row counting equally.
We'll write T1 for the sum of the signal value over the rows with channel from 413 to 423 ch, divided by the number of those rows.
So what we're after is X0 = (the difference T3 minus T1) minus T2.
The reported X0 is -64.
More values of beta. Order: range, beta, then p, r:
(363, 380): -0.049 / 58.41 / 61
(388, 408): -0.059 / 54.98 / 58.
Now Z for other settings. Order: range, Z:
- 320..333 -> 2.4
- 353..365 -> 2.0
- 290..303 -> 2.0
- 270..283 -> 2.0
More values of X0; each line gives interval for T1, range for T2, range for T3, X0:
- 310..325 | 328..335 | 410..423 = -56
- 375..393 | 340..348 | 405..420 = -55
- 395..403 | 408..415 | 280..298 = -59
